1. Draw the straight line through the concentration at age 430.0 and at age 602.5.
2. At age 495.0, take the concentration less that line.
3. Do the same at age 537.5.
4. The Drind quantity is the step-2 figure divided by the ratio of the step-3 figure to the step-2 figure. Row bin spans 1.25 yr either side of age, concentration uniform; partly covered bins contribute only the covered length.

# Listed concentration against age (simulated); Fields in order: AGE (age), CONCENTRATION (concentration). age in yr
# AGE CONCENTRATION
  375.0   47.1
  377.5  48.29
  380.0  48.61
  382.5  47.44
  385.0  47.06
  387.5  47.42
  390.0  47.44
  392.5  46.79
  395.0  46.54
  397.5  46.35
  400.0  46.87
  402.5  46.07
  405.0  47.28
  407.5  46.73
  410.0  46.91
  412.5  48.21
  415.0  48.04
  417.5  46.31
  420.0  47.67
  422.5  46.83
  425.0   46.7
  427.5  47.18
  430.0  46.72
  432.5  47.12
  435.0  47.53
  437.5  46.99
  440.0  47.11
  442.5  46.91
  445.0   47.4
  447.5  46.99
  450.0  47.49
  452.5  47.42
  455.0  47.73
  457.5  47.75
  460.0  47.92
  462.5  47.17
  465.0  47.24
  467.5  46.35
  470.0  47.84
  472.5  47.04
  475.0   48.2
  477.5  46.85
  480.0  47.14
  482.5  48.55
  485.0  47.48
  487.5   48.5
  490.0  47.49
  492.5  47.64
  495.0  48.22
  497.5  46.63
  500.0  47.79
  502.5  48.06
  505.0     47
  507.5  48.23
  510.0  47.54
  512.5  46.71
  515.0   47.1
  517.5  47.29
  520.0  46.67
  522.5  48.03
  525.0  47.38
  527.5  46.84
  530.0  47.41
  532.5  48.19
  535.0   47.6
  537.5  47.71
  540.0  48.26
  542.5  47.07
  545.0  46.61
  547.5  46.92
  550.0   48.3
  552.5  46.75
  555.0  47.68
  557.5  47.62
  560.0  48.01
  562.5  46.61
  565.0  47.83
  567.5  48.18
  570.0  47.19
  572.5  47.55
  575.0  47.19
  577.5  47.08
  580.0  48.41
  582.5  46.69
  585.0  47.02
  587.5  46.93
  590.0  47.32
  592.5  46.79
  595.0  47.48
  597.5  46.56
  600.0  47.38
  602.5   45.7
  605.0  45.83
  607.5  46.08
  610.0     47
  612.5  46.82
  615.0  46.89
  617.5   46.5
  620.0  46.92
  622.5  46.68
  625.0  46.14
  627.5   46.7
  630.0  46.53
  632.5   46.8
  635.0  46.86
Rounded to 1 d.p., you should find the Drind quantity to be 2.2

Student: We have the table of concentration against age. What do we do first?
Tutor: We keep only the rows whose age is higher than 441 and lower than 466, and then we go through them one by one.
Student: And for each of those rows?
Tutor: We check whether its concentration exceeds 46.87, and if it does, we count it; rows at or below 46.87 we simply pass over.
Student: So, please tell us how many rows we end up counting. 10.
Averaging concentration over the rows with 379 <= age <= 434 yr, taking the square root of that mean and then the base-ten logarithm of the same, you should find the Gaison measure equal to 0.837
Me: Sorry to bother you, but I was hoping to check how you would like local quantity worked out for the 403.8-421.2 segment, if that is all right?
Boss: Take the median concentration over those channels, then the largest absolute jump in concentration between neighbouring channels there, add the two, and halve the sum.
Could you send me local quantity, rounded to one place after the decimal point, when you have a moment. 24.5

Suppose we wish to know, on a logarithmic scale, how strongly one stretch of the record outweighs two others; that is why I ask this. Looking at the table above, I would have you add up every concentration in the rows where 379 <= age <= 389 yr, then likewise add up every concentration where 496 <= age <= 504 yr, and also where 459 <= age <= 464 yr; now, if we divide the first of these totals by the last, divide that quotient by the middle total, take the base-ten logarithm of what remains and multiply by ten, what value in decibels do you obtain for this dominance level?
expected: -19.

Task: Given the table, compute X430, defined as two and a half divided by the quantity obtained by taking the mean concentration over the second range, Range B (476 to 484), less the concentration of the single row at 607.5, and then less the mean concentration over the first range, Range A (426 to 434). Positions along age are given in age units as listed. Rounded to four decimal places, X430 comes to -0.0549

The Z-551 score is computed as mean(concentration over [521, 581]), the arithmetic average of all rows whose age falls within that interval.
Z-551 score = 47.5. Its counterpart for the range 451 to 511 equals 47.6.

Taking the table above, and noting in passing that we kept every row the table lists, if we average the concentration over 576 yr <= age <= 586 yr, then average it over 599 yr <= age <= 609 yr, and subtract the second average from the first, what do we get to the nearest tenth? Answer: 1.1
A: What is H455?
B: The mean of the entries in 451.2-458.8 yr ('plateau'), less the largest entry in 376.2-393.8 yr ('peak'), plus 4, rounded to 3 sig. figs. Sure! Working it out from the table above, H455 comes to 3.02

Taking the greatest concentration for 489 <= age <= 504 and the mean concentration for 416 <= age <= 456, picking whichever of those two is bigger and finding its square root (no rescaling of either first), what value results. 6.94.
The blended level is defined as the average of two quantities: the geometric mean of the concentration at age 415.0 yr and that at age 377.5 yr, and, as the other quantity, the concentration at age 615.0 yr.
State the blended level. 47.5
